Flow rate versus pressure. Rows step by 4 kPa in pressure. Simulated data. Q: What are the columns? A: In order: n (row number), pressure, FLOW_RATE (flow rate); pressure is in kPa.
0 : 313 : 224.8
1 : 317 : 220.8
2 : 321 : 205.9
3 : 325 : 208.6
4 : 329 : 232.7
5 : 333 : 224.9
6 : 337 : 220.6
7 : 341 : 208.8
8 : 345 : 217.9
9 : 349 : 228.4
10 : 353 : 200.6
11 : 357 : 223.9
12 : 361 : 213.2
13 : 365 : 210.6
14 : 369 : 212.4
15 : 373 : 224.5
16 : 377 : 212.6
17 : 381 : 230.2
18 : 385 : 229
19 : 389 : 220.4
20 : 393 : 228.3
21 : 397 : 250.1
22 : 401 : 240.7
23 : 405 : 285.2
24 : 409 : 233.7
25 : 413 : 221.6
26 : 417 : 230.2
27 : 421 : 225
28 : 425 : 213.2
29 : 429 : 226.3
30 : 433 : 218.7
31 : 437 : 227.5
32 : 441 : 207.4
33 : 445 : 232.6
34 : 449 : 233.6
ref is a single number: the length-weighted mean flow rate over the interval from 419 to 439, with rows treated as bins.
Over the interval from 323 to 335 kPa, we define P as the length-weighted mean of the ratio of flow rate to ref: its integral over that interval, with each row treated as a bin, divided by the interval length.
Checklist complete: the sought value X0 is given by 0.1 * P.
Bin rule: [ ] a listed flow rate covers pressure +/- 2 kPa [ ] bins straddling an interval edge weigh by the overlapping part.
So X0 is 0.100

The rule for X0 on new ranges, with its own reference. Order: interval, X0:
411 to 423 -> 0.102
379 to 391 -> 0.102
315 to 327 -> 0.095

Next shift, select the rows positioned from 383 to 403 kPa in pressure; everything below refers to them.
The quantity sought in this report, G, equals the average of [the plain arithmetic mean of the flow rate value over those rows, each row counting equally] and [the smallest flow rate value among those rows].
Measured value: 227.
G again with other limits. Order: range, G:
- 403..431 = 223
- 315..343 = 212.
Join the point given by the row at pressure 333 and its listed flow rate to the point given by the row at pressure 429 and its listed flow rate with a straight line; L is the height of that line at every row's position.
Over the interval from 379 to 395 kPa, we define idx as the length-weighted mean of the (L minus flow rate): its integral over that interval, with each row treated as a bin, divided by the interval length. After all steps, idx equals -1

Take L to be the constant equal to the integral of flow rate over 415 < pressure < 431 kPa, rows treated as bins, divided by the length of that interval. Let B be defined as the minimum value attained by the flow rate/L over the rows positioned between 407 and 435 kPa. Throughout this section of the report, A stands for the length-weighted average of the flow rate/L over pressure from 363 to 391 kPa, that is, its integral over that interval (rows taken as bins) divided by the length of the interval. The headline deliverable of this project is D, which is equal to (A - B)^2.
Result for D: 0.0009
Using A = 0.98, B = 0.953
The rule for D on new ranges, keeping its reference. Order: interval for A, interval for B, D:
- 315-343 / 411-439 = 0.0004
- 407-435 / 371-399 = 0.0026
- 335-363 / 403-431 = 0.0002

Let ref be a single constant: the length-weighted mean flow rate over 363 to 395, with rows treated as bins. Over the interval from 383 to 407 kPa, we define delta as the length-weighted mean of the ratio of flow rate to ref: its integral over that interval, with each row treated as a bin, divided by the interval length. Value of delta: 1.10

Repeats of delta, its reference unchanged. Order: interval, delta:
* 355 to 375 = 0.98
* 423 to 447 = 1.00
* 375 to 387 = 1.01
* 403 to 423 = 1.08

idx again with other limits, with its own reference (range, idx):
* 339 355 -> 11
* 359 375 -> 10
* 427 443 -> 6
